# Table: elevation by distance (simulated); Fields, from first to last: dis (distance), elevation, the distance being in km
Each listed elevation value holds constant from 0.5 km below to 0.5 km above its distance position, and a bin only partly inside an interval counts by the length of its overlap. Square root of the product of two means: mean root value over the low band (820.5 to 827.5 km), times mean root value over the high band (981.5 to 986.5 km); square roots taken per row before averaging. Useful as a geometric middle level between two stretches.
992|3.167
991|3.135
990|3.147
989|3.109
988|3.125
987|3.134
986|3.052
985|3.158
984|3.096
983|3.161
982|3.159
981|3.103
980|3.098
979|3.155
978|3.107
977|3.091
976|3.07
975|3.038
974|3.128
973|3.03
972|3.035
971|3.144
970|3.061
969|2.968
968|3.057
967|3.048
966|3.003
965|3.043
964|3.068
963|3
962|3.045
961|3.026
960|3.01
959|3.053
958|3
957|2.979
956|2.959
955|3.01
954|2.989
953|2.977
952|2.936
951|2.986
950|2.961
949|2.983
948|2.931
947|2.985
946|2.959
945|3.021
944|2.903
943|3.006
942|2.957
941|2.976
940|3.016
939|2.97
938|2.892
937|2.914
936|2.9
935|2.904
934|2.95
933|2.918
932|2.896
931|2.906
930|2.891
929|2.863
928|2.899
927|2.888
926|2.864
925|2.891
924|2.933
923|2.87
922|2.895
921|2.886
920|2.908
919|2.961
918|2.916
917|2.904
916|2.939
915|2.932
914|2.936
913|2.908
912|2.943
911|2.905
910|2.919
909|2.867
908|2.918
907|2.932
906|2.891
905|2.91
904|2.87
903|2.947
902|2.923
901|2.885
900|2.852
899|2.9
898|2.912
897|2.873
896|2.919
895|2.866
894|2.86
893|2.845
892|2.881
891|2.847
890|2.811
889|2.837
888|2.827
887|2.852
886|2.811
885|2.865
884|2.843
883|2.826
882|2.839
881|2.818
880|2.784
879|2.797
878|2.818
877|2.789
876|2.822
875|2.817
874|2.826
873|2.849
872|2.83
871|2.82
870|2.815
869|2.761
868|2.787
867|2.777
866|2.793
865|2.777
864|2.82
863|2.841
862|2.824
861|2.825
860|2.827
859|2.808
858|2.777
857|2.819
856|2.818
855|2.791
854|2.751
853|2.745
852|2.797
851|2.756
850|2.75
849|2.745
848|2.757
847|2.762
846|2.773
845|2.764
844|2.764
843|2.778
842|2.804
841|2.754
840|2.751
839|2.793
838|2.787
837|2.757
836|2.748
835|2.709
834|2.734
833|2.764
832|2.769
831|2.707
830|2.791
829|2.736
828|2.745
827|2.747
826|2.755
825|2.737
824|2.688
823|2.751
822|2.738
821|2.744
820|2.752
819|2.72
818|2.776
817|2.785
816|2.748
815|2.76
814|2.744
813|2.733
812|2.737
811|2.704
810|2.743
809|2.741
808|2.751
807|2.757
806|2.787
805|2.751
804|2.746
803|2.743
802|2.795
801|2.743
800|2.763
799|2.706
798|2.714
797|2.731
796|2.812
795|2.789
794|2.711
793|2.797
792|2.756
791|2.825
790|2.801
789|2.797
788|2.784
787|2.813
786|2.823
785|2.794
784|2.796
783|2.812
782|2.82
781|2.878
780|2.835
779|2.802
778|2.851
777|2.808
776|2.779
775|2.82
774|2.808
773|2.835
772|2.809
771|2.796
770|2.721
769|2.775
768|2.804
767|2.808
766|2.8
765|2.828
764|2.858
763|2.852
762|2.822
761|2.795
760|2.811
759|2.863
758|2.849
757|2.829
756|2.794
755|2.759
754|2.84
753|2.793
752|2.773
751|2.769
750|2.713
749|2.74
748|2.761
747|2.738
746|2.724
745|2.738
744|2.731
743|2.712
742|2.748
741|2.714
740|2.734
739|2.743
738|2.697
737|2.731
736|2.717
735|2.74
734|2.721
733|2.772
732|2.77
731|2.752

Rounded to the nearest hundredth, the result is 1.71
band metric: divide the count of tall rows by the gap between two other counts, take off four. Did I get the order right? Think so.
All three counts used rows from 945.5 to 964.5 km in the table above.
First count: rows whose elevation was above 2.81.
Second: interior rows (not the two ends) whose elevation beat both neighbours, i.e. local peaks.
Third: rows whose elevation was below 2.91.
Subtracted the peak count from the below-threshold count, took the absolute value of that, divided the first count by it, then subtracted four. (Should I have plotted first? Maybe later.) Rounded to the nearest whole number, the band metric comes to -1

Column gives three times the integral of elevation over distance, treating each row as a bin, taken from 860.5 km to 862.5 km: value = 16.9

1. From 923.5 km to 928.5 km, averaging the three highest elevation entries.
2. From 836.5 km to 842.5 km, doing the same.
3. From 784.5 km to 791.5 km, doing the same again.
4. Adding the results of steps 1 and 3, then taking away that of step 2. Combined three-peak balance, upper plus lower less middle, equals 2.93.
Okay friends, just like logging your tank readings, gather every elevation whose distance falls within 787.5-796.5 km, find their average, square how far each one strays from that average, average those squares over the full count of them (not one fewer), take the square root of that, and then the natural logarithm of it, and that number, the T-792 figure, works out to -3.4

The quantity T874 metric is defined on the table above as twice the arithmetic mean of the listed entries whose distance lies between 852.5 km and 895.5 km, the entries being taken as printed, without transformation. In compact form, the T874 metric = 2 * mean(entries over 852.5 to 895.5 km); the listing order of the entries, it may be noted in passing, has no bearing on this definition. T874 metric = 5.63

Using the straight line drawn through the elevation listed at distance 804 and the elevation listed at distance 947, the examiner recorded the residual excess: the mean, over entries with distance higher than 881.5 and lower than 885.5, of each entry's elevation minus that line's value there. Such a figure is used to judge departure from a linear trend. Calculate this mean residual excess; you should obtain -0.036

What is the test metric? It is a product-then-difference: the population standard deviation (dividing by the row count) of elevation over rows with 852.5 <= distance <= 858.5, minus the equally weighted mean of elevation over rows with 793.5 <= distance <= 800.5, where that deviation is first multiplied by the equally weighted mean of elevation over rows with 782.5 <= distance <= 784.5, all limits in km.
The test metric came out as -2.66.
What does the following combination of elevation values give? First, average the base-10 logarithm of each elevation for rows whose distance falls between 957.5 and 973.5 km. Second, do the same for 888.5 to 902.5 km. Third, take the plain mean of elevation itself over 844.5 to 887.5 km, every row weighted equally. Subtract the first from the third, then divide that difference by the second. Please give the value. 5.06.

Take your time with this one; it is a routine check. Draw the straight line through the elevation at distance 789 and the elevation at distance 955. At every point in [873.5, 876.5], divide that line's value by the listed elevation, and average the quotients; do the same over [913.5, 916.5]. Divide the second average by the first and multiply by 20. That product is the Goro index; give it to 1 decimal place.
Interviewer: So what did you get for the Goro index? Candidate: 19.6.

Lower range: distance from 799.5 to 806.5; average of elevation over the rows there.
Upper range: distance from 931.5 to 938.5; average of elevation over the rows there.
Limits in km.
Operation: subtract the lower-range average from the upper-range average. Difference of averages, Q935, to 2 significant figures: 0.15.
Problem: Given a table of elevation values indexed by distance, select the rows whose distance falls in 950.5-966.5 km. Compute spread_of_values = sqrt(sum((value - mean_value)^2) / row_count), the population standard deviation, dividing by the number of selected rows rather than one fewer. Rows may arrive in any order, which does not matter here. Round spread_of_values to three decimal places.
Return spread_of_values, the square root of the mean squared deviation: 0.034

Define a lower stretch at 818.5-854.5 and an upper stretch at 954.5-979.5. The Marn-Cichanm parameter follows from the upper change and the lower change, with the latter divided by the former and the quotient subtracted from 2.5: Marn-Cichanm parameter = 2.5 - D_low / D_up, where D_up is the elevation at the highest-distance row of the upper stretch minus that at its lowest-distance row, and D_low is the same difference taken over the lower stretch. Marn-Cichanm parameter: 2.3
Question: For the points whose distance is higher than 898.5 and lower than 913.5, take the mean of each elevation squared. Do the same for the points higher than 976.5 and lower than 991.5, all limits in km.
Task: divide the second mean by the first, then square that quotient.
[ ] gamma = 1.33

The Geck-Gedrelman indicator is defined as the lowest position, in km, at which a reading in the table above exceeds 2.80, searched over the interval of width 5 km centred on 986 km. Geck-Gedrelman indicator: 984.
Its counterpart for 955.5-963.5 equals 956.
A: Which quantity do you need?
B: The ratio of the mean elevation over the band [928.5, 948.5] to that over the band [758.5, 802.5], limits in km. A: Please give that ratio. 1.05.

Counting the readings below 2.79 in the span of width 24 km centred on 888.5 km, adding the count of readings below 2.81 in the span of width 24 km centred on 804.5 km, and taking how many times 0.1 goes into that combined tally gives 250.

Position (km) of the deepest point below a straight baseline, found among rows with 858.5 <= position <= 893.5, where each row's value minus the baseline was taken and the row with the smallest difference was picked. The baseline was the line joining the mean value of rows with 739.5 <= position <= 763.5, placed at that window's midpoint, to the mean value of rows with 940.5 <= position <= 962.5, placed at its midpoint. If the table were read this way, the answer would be 869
